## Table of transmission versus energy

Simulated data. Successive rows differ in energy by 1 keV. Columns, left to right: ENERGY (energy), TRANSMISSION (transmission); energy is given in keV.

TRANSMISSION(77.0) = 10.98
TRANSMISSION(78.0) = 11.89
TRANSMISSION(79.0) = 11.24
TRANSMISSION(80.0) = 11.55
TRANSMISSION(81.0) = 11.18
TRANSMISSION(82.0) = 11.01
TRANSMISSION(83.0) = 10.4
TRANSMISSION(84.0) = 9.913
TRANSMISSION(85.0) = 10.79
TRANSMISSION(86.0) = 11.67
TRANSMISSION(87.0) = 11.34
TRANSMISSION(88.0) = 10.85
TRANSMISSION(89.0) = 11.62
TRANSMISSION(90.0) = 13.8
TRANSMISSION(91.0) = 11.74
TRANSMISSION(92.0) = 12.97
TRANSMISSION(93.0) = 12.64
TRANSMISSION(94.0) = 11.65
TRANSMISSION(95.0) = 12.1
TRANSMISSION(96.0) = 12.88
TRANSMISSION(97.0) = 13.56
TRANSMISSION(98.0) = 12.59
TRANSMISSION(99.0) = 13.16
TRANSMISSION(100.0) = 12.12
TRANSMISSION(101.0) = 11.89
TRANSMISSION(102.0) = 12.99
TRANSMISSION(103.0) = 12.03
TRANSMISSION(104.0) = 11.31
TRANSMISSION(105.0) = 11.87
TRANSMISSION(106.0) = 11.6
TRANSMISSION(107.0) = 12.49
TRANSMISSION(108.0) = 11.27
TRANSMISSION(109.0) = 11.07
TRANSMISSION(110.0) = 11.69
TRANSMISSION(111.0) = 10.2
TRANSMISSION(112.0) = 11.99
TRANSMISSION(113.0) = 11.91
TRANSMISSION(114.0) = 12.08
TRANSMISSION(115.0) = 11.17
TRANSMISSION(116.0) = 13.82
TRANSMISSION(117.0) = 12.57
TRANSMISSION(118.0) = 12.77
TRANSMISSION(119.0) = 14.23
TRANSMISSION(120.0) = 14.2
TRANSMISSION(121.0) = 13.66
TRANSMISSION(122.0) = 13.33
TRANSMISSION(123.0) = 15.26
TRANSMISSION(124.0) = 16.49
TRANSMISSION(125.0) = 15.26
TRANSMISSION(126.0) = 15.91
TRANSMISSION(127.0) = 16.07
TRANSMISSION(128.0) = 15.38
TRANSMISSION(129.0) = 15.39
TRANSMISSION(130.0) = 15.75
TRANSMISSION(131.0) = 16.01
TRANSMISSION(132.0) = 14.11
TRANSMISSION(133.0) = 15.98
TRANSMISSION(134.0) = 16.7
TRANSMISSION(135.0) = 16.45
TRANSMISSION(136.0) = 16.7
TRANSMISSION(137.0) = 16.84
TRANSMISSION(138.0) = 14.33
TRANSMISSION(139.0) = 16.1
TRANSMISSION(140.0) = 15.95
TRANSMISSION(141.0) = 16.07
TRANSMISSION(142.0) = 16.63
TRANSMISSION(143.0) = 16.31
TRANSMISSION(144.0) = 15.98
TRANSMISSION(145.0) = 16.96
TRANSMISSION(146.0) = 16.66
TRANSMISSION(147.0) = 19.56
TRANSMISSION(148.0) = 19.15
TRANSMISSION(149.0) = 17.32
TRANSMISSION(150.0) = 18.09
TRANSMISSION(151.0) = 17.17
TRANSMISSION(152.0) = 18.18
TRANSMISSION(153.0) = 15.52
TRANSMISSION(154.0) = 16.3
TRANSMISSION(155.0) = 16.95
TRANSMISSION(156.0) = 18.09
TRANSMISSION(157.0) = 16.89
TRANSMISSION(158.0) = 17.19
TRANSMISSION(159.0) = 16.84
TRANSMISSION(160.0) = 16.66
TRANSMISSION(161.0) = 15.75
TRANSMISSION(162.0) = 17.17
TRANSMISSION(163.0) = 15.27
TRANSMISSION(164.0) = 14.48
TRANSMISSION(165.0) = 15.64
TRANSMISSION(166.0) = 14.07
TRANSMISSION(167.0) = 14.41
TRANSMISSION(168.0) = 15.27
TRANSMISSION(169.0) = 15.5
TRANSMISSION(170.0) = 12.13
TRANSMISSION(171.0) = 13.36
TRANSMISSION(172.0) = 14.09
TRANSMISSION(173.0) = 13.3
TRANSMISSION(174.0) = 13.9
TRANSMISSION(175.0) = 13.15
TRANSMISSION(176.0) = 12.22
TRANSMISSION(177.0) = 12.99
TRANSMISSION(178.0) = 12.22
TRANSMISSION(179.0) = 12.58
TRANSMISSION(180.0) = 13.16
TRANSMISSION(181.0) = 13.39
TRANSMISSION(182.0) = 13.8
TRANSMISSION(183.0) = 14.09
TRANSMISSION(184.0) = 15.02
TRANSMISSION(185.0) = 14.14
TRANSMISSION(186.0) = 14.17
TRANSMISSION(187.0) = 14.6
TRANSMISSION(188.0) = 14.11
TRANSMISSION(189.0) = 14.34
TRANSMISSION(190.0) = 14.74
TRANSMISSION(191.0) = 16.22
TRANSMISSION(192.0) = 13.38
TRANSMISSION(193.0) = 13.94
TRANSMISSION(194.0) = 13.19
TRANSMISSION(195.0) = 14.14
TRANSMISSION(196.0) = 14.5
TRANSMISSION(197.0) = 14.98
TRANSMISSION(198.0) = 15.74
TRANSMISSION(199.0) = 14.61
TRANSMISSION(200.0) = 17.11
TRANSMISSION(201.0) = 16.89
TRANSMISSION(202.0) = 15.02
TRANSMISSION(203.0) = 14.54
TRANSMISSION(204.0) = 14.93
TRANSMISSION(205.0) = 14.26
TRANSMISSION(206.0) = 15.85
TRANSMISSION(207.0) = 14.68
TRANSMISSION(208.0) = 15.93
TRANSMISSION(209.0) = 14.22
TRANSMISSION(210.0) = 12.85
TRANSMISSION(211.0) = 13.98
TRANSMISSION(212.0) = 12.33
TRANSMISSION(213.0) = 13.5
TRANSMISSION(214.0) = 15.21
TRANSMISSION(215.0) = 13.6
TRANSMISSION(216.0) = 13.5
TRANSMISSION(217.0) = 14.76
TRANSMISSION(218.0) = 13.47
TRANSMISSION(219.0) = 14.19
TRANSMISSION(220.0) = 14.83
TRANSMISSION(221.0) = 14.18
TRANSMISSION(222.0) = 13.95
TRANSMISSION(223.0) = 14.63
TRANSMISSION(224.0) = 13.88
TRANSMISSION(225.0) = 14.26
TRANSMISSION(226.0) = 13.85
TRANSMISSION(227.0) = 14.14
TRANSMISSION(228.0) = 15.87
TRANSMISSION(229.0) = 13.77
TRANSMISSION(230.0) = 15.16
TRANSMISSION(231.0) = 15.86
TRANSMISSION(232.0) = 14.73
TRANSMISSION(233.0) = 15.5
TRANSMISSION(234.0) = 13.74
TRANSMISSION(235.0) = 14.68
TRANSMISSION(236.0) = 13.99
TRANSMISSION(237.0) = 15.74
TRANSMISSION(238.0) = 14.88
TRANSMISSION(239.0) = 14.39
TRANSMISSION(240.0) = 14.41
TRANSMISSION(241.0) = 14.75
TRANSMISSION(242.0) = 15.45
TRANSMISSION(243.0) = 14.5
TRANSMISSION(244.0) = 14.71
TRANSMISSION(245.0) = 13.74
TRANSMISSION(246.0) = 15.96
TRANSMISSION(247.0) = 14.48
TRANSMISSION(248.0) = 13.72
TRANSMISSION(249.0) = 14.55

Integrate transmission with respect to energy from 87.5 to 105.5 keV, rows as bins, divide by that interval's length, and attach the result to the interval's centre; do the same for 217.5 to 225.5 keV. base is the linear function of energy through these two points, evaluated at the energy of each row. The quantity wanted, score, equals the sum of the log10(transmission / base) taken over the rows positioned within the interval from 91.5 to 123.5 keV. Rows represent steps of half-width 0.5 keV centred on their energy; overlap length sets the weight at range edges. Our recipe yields -0.1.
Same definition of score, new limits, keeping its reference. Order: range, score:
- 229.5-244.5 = 0.2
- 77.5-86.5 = -0.4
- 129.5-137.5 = 0.8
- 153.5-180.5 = 1.1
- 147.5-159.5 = 1.4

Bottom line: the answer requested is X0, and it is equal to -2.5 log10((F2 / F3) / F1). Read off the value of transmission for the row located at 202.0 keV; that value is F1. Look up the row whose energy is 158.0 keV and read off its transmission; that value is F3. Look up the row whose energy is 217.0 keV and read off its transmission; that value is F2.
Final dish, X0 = 3.11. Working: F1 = 15.02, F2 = 14.76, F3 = 17.19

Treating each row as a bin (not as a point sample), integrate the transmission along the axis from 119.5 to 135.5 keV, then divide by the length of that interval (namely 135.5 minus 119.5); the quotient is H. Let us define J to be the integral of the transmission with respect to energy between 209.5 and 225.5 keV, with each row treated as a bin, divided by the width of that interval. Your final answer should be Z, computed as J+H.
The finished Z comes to 29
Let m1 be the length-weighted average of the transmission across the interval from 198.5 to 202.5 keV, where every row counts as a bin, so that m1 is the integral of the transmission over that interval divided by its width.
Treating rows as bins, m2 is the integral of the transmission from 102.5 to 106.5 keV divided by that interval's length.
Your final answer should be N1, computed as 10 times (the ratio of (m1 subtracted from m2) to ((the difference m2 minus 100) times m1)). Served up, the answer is 0.030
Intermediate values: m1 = 15.9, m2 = 12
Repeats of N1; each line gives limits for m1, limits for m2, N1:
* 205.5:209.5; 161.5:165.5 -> -0.004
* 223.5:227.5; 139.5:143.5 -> -0.019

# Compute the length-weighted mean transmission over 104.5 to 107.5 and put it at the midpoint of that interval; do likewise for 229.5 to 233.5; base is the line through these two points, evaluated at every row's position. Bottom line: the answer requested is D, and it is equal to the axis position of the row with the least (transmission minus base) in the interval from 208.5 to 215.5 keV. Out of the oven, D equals 212.0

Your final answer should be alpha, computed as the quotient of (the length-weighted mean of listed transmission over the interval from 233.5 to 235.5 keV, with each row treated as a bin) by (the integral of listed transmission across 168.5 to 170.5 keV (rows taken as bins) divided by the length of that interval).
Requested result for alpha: 1.03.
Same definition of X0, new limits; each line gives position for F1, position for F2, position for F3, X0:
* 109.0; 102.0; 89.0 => 2.49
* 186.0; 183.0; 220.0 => 2.93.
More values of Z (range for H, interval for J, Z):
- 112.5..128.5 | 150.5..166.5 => 30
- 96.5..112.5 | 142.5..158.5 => 29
